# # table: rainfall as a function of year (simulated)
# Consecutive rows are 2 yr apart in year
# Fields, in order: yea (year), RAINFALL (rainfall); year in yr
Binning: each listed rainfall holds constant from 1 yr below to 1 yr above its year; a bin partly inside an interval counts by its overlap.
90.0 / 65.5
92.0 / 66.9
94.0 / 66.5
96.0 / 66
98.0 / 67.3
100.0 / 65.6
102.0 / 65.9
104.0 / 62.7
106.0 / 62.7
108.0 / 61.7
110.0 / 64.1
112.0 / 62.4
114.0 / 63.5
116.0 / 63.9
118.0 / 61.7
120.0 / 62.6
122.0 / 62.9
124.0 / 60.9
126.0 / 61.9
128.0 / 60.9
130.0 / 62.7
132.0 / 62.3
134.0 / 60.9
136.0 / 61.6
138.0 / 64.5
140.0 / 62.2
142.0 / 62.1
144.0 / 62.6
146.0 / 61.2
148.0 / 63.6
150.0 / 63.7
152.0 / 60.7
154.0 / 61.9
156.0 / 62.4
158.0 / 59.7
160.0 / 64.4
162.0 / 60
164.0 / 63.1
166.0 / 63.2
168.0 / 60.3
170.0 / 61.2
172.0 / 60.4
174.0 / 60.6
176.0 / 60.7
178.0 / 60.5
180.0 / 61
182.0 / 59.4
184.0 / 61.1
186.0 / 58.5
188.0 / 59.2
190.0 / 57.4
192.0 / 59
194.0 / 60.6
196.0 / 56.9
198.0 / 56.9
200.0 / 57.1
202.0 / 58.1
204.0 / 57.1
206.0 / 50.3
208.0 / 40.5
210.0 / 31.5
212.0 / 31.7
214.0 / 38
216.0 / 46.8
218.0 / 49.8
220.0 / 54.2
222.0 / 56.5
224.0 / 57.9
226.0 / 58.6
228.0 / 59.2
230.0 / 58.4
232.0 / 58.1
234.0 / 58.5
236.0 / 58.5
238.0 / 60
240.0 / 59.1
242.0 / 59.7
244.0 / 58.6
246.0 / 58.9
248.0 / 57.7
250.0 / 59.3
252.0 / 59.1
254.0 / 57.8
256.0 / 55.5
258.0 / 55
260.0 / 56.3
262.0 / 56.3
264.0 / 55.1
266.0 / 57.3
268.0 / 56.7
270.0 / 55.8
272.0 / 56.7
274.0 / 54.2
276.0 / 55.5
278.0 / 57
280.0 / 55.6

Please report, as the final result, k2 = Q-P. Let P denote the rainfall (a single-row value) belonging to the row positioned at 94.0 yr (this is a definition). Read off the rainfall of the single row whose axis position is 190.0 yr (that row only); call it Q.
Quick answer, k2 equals -9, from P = 66.5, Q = 57.4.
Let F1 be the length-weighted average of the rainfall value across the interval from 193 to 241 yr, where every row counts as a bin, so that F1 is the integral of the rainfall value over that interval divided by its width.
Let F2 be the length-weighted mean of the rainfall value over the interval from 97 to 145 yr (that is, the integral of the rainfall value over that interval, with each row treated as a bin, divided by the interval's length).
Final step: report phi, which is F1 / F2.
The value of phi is 0.84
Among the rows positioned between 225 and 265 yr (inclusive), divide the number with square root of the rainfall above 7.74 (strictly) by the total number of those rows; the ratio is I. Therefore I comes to 0.05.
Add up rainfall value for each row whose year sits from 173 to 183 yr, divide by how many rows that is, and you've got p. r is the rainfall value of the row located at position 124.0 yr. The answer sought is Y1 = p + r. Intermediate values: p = 60.4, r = 60.9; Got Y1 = 121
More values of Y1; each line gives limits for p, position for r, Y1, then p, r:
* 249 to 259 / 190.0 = 115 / 57.3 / 57.4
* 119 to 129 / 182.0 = 121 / 61.8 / 59.4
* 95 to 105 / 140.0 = 128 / 65.5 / 62.2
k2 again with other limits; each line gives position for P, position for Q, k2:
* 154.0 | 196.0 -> -5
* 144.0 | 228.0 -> -3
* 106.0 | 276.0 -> -7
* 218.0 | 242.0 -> 10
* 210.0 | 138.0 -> 33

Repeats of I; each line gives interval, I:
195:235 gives 0.00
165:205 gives 0.50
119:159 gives 0.95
